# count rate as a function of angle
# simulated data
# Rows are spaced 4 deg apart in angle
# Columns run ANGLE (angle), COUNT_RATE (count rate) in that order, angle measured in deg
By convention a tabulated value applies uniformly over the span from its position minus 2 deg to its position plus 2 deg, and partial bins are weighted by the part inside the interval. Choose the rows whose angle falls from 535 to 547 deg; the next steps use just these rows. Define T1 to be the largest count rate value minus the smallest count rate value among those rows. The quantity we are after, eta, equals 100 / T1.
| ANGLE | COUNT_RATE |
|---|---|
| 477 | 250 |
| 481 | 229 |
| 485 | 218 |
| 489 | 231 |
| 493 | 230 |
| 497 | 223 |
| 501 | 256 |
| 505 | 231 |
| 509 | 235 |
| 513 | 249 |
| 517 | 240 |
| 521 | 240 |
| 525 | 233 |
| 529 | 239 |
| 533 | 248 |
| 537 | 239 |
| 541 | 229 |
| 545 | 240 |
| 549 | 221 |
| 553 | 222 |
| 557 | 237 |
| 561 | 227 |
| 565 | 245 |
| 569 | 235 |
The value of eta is 9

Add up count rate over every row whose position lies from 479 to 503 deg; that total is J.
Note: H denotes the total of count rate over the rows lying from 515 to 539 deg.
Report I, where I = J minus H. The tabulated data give -52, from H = 1439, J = 1387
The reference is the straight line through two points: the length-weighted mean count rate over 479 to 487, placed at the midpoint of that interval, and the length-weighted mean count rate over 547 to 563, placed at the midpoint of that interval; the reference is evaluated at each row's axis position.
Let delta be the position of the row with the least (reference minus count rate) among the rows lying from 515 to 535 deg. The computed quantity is 533 deg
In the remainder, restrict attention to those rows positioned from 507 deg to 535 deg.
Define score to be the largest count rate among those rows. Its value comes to 249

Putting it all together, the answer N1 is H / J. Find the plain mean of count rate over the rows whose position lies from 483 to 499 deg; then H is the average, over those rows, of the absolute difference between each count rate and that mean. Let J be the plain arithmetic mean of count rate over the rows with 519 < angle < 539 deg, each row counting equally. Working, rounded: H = 5.0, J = 240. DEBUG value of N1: 0.021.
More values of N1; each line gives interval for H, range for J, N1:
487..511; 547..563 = 0.033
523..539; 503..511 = 0.018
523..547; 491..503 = 0.020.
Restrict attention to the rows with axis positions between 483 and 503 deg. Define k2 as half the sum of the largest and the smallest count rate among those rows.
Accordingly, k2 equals 237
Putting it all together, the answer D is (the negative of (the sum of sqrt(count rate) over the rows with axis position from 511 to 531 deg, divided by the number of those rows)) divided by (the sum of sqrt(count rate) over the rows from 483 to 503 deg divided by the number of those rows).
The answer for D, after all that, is -1.019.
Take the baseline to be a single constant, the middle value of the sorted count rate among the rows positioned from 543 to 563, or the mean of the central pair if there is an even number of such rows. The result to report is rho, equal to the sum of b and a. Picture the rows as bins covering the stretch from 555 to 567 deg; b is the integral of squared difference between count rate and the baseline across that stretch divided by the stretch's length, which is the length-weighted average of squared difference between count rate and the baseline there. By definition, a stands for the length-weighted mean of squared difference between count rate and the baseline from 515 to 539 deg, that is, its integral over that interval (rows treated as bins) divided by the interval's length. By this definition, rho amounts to 325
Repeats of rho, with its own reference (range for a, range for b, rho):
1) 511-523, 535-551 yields 362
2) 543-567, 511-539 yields 336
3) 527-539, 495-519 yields 508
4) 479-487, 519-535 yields 240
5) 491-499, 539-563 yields 68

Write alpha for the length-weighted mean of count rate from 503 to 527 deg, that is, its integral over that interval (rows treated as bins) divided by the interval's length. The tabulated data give 238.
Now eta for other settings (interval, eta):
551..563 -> 7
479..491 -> 8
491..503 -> 3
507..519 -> 7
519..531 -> 14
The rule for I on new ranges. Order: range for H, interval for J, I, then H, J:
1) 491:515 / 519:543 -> 4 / 1424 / 1428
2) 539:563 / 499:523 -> 75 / 1376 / 1451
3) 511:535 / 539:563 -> -73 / 1449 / 1376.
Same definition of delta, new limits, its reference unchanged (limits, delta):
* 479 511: 501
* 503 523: 513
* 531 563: 533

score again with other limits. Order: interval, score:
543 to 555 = 240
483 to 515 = 256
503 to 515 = 249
